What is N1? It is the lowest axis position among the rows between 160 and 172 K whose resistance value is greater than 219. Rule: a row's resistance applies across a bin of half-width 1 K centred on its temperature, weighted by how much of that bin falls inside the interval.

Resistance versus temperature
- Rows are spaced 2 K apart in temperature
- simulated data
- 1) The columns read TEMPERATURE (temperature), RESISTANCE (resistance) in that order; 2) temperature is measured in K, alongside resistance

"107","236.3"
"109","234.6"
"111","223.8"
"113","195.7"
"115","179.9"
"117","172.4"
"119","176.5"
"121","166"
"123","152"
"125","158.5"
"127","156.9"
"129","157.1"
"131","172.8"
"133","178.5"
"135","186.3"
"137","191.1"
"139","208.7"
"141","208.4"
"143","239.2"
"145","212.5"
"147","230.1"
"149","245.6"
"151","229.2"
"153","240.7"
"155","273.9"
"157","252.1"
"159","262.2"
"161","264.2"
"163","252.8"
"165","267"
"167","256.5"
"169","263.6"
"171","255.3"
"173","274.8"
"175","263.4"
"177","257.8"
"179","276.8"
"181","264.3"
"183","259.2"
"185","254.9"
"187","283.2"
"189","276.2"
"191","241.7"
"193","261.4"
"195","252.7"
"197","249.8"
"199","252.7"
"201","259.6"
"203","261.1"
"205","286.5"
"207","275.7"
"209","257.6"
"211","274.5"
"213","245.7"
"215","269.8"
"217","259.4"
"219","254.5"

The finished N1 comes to 161 K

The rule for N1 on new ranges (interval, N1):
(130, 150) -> 143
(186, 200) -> 187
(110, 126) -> 111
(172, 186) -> 173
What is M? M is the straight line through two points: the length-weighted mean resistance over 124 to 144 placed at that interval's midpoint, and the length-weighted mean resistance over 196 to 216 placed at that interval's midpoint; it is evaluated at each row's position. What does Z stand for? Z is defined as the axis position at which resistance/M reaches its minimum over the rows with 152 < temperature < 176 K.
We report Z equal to 171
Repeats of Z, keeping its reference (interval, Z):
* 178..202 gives 191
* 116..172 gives 129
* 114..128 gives 123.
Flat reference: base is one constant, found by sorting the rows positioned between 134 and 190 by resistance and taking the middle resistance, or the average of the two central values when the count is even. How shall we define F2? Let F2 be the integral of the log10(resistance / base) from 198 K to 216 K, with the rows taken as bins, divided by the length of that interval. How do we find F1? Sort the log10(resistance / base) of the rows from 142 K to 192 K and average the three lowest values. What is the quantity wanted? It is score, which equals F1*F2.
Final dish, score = -0.0008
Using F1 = -0.06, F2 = 0.014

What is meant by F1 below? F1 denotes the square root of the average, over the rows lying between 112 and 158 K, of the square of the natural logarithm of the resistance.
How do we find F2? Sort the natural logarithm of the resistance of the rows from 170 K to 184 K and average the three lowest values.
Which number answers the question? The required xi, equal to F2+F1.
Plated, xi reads 10.8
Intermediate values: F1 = 5.28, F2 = 5.55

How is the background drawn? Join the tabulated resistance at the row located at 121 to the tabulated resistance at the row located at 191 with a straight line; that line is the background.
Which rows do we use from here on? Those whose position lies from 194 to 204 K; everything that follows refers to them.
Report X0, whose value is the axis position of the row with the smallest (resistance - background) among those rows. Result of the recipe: 197 K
